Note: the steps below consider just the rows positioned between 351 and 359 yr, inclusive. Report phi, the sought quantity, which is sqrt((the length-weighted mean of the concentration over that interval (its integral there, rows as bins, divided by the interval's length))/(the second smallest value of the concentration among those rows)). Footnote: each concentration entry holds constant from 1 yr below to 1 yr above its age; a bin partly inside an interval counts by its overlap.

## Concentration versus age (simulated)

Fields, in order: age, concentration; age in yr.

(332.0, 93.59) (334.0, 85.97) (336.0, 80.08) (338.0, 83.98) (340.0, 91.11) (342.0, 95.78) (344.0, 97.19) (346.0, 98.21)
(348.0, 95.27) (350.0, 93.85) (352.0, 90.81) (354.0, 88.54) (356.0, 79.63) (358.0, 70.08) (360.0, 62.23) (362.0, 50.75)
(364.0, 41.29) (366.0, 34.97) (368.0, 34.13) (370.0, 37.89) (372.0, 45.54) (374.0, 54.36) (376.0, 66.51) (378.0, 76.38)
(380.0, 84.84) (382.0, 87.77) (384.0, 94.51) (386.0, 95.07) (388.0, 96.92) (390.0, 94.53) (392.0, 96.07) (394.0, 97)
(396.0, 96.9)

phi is 1.02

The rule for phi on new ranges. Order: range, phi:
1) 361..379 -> 1.18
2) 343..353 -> 1.01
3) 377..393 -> 1.03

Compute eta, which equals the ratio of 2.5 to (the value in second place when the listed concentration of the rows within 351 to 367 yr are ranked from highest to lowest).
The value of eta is 0.0282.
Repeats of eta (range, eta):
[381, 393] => 0.0260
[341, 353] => 0.0257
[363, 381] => 0.0327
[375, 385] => 0.0285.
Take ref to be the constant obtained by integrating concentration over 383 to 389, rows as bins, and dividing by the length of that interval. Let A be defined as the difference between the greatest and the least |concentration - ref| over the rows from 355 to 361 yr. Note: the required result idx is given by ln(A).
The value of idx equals 2.9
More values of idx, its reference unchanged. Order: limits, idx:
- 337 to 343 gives 2.4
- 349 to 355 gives 1.7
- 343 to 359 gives 3.2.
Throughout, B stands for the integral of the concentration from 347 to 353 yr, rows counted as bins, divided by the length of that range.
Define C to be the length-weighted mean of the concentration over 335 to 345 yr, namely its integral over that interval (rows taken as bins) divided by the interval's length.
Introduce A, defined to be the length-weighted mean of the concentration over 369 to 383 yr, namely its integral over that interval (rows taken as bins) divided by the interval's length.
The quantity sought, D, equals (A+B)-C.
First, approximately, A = 65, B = 93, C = 90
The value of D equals 68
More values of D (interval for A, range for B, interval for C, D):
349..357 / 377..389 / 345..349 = 81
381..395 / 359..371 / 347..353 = 45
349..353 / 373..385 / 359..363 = 113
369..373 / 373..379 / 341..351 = 11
